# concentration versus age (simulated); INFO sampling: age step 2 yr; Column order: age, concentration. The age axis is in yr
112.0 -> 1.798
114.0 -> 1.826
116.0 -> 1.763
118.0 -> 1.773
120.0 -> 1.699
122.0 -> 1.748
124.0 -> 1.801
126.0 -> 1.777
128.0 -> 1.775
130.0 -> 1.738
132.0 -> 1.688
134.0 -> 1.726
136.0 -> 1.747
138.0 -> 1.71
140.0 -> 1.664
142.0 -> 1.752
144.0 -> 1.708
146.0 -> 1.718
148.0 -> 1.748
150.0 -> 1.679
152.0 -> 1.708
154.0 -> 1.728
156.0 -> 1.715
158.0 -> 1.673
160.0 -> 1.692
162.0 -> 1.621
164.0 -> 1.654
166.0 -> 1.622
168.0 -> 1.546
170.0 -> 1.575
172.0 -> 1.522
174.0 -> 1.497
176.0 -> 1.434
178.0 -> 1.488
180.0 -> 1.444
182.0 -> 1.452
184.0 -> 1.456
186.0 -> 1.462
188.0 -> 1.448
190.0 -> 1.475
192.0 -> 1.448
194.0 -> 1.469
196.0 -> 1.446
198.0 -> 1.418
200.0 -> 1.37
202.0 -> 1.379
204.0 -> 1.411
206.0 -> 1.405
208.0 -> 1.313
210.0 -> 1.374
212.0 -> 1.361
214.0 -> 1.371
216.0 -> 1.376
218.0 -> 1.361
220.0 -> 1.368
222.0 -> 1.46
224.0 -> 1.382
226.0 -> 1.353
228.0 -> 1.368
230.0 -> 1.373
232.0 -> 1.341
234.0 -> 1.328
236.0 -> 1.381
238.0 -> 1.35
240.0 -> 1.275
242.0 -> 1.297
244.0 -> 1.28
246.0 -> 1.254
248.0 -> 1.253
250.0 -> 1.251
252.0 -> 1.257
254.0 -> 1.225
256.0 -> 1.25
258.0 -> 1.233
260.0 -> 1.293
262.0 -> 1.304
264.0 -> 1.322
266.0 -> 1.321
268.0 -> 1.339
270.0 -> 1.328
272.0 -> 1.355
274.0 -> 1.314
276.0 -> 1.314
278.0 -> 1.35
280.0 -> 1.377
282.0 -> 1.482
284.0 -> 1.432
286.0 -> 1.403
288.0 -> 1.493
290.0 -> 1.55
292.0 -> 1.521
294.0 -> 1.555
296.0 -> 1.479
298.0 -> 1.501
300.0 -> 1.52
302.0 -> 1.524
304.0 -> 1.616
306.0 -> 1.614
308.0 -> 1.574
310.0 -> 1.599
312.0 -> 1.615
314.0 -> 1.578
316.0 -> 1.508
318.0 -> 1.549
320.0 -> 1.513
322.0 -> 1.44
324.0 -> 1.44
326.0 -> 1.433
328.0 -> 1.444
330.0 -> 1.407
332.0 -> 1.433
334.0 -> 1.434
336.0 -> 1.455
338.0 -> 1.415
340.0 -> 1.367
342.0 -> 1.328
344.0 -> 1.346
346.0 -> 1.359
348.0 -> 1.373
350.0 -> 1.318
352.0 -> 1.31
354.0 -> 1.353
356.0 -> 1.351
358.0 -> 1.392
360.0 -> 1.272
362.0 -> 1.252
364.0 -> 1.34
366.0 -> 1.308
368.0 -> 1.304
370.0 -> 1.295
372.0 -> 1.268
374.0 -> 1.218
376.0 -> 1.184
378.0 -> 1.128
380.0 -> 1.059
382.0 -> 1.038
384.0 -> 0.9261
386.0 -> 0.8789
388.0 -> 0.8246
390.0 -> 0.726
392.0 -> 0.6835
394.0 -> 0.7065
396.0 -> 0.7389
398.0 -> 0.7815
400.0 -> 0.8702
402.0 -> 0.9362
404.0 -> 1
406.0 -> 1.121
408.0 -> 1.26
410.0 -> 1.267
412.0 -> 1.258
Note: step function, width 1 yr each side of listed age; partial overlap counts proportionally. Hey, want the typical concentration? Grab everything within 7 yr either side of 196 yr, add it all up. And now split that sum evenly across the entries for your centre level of 1.43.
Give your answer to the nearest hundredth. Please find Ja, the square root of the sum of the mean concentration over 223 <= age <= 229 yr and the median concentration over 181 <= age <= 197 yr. 1.68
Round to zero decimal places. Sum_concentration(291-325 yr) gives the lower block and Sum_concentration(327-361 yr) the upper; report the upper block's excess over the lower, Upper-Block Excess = -3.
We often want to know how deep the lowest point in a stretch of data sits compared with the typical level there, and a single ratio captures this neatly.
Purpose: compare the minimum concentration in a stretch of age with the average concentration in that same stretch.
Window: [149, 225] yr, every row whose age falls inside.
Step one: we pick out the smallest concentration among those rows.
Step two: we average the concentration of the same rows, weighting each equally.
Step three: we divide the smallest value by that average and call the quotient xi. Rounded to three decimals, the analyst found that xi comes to 0.881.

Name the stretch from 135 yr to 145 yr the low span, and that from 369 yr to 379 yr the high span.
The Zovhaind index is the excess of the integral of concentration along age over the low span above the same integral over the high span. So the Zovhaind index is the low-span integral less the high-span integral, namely 5.0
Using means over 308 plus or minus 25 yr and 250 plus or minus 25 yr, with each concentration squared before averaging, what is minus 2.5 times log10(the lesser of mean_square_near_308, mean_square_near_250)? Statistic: -0.58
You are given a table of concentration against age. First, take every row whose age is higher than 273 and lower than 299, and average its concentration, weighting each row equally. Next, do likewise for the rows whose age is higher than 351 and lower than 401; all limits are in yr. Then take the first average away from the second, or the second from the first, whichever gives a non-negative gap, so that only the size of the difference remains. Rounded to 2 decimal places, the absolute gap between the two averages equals 0.36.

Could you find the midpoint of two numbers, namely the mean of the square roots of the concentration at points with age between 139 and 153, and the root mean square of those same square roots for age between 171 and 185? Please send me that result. 1.26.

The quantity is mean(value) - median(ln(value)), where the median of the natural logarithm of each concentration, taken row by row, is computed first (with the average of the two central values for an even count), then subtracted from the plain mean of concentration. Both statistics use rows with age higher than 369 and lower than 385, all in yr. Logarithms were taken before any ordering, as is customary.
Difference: 0.995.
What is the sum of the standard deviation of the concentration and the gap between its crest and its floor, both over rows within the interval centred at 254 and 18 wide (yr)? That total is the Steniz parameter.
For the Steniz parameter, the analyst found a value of 0.10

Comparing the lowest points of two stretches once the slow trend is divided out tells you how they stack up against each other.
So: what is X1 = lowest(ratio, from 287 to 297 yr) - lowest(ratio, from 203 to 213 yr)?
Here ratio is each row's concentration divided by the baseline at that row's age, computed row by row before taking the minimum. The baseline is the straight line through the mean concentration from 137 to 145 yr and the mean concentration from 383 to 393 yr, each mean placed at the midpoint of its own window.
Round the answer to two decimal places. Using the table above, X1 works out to 0.38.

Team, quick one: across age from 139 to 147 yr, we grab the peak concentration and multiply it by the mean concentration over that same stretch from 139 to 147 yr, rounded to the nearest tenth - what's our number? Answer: 3.0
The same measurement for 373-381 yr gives 1.4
